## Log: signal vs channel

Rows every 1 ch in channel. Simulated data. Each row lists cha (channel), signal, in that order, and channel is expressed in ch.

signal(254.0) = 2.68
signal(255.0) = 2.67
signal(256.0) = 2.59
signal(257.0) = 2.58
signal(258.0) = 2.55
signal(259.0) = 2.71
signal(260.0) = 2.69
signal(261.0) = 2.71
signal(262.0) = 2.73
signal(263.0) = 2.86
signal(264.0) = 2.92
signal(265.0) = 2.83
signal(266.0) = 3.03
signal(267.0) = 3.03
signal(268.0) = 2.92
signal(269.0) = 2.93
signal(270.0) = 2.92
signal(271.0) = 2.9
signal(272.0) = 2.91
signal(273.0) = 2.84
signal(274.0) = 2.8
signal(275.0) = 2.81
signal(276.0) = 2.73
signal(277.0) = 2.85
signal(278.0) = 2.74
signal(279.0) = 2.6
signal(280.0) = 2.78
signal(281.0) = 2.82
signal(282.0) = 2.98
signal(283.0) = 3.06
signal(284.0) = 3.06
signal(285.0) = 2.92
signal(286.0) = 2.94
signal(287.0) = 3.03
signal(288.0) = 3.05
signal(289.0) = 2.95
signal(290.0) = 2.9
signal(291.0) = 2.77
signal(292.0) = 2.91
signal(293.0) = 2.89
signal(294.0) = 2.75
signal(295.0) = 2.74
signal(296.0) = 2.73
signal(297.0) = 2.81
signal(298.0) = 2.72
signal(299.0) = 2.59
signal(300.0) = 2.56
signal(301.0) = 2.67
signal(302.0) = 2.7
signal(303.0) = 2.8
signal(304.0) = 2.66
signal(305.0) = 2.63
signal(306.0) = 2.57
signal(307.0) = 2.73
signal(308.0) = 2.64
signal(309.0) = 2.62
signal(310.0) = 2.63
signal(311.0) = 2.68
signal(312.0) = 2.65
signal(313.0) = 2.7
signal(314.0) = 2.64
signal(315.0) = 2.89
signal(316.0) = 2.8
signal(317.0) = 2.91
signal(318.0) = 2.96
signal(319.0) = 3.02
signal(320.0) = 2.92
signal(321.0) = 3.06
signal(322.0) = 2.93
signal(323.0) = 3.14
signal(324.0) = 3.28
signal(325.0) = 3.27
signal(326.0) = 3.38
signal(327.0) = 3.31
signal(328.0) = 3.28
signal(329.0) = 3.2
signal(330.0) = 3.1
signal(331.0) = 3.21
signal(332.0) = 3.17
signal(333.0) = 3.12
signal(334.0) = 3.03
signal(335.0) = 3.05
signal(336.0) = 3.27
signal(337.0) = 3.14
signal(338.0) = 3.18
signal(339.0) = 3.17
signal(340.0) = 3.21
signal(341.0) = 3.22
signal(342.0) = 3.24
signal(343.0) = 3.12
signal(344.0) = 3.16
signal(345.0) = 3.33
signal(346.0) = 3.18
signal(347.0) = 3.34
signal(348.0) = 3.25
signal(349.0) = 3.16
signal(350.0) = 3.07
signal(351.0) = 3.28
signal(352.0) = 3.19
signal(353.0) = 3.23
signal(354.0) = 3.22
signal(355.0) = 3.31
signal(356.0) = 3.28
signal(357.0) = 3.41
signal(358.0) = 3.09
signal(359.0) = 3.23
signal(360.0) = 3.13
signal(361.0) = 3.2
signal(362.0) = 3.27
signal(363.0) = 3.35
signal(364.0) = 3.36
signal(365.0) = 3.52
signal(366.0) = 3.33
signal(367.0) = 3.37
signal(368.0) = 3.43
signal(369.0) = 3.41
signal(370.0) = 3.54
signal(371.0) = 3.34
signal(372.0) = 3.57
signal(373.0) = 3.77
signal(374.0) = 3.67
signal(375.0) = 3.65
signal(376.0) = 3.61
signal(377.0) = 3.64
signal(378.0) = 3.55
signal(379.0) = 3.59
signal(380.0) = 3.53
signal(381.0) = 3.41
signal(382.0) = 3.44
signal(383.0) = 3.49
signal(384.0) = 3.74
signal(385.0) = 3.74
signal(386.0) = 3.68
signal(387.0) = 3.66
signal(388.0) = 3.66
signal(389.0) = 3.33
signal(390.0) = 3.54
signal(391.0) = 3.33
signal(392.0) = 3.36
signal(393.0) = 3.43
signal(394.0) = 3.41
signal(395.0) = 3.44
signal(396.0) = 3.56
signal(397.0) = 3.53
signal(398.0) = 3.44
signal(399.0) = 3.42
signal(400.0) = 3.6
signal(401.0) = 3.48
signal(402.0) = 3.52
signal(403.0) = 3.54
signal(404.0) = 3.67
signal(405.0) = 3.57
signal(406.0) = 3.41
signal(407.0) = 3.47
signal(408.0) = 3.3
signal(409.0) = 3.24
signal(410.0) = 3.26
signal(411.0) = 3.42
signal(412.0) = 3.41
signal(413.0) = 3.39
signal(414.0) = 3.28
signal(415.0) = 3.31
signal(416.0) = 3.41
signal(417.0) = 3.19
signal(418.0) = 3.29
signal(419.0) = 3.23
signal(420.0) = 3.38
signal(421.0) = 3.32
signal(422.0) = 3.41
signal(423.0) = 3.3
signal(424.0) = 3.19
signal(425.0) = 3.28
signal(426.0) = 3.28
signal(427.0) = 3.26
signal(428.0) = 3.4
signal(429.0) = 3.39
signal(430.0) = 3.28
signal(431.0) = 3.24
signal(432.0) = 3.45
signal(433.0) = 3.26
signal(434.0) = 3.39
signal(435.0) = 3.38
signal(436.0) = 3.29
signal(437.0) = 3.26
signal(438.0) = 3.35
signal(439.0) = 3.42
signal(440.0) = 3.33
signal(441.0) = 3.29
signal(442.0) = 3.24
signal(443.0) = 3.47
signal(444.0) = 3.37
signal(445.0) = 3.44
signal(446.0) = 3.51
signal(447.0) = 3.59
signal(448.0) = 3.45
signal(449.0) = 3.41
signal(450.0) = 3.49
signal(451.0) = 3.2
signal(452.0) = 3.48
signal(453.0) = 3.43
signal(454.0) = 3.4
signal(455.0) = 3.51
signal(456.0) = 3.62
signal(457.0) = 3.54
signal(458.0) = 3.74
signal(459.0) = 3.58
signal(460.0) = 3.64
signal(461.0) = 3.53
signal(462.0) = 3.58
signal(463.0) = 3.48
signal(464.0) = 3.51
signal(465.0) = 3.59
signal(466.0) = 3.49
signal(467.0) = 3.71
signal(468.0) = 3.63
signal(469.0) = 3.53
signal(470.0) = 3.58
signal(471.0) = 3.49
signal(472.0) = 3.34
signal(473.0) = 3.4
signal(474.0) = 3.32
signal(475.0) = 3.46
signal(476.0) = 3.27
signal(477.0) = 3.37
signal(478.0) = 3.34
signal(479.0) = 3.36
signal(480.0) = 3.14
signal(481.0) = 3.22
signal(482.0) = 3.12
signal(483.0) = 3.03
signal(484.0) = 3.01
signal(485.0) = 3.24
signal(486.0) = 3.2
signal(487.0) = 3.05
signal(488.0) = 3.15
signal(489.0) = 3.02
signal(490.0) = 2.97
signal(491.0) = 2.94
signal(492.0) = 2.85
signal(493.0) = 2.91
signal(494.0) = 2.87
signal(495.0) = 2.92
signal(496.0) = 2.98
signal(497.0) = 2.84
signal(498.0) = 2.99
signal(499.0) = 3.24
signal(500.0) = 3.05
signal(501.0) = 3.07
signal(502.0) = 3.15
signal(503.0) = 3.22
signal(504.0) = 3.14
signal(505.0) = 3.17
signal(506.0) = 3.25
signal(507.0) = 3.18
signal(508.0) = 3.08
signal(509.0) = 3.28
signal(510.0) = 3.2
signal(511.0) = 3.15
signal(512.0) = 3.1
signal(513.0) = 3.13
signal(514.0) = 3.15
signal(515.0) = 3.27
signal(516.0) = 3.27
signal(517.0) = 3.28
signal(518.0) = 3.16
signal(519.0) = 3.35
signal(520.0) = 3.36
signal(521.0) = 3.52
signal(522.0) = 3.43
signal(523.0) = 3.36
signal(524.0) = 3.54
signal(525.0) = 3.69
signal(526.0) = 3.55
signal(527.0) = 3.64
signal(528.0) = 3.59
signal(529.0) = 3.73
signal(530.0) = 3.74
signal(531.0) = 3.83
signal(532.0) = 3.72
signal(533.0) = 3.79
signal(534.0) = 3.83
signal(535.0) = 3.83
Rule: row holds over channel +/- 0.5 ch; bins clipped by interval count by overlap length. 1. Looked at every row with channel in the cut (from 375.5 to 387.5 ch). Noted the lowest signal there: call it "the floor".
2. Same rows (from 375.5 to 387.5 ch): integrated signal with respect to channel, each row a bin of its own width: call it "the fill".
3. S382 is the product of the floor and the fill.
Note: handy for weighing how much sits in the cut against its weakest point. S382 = 147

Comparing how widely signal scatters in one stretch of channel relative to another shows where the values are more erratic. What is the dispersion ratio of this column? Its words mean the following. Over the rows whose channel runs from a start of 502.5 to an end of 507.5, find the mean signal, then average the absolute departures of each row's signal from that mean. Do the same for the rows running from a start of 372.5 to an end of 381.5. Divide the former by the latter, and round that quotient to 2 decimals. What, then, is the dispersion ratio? 0.47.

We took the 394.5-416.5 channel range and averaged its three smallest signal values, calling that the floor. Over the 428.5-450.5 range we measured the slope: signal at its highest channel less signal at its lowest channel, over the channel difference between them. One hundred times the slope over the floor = 0.1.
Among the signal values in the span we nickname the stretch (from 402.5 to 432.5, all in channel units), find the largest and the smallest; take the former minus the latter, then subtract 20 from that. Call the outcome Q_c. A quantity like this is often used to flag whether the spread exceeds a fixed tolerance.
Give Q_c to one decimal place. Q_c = -19.5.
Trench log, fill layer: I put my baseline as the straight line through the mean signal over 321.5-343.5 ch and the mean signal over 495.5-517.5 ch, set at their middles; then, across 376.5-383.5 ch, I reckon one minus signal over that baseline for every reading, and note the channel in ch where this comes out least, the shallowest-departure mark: 377.0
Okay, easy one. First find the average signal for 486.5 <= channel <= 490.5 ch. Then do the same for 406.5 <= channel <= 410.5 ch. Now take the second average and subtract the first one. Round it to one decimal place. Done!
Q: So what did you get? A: 0.3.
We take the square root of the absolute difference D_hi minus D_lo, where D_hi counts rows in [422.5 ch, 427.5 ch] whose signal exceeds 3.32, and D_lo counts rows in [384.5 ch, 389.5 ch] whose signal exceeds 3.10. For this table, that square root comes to 2.24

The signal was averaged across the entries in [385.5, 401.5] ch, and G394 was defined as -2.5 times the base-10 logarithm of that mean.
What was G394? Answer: -1.36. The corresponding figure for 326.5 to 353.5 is -1.26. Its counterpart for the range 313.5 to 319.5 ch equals -1.14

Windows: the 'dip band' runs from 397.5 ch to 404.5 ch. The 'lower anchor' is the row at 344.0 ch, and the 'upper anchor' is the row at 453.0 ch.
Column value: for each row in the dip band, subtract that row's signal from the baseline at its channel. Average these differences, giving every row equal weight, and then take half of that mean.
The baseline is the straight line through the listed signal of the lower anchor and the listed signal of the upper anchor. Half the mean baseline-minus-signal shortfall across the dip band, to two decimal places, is -0.11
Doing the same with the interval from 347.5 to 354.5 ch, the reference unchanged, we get -0.01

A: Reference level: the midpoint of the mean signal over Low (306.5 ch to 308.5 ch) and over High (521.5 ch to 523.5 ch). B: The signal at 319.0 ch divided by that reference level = 0.99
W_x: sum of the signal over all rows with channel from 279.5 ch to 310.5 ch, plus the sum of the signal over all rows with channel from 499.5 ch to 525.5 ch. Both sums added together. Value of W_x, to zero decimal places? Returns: 171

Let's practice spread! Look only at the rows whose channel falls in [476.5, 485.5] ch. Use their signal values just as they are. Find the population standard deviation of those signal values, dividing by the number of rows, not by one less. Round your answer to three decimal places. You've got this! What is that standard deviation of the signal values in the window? 0.130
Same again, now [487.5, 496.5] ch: 0.085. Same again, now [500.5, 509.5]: 0.067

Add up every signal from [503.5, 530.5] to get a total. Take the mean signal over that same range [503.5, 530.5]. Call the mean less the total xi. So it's -87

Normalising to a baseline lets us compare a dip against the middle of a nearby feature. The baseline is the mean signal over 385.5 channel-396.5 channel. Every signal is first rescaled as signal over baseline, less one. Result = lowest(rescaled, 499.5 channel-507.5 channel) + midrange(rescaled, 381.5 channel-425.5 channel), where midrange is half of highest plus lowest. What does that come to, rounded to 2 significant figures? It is -0.13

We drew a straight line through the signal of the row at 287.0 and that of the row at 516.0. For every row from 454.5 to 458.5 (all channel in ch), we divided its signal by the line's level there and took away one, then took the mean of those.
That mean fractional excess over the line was 0.12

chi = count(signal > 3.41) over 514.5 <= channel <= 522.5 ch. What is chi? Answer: 2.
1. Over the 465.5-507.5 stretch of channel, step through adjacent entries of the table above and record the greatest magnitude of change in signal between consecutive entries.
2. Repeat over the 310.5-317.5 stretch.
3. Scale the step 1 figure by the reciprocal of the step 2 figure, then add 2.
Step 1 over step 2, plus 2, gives 3.00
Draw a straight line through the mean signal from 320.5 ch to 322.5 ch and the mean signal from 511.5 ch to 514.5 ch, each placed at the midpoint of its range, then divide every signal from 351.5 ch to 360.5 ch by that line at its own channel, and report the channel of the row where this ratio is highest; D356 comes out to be 357.0 ch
